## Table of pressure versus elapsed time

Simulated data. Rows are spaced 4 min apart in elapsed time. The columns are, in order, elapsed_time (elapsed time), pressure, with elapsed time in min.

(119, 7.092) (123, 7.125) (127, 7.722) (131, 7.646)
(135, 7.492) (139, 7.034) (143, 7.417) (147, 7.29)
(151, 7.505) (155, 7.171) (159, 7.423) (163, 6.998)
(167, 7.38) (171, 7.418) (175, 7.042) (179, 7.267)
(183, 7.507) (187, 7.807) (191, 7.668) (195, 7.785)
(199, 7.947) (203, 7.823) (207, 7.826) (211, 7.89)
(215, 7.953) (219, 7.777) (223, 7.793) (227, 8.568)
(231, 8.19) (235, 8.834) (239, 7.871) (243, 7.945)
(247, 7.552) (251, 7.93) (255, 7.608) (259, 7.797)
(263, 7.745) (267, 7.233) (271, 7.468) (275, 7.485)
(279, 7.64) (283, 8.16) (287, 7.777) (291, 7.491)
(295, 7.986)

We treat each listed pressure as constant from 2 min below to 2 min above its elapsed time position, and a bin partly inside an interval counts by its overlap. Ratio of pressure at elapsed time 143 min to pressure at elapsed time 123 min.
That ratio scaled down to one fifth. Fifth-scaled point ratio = 0.208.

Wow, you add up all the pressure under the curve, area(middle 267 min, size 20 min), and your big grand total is 151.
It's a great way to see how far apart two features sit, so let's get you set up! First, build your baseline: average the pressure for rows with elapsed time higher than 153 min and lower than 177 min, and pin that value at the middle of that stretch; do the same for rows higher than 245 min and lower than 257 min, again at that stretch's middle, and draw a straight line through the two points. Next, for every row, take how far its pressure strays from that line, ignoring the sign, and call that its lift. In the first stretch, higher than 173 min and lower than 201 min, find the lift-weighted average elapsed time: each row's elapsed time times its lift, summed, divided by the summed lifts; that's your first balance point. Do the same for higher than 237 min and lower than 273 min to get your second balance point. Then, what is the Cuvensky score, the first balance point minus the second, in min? -66.5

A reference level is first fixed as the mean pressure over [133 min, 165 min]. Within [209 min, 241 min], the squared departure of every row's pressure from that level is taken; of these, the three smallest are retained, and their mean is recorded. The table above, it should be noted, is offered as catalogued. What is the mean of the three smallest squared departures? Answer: 0.27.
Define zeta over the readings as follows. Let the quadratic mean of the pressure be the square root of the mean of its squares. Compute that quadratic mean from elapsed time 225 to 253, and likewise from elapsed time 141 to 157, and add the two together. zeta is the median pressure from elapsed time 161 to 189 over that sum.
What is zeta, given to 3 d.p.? 0.477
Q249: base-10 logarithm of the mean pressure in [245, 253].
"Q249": 0.889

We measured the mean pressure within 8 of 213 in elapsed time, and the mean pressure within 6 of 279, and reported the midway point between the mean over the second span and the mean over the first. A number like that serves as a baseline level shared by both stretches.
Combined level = 7.81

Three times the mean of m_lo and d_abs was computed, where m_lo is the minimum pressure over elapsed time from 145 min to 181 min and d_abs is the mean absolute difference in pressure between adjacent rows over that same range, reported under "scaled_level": 10.9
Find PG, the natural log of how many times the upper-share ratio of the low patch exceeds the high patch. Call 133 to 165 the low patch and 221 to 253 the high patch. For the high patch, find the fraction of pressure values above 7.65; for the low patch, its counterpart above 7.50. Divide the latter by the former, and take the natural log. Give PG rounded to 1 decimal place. -1.9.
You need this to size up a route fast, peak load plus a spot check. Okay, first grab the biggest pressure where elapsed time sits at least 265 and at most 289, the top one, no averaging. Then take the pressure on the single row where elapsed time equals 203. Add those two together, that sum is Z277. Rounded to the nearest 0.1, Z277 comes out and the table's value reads 16.0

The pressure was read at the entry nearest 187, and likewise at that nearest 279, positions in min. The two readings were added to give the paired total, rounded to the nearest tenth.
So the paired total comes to 15.4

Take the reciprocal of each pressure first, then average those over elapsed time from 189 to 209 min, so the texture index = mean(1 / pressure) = 0.128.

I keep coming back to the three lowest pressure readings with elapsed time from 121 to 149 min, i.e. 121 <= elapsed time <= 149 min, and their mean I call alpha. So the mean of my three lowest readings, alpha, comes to 7.1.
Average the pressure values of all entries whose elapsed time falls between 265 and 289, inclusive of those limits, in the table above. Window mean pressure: 7.63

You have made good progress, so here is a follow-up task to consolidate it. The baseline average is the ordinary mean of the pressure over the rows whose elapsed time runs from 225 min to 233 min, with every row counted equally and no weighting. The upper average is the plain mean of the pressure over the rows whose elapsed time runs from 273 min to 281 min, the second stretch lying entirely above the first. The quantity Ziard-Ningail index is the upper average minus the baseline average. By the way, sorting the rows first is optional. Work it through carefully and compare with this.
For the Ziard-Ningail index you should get -0.82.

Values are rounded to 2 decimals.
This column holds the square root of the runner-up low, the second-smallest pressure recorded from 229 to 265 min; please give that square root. 2.76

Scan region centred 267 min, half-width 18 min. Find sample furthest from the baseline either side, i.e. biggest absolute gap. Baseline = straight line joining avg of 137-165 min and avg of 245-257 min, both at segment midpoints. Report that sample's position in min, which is 267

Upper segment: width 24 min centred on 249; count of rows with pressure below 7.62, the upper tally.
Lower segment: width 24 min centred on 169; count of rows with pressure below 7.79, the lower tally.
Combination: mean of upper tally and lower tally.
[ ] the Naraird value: 4.0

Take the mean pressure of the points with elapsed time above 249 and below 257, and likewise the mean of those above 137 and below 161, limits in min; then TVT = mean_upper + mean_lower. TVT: 15.1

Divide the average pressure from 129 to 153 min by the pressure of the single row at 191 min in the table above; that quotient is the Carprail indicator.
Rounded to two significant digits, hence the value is 0.96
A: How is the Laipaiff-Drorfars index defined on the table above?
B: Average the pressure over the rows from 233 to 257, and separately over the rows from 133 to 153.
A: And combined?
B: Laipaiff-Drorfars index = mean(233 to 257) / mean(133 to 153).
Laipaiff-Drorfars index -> 1.08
